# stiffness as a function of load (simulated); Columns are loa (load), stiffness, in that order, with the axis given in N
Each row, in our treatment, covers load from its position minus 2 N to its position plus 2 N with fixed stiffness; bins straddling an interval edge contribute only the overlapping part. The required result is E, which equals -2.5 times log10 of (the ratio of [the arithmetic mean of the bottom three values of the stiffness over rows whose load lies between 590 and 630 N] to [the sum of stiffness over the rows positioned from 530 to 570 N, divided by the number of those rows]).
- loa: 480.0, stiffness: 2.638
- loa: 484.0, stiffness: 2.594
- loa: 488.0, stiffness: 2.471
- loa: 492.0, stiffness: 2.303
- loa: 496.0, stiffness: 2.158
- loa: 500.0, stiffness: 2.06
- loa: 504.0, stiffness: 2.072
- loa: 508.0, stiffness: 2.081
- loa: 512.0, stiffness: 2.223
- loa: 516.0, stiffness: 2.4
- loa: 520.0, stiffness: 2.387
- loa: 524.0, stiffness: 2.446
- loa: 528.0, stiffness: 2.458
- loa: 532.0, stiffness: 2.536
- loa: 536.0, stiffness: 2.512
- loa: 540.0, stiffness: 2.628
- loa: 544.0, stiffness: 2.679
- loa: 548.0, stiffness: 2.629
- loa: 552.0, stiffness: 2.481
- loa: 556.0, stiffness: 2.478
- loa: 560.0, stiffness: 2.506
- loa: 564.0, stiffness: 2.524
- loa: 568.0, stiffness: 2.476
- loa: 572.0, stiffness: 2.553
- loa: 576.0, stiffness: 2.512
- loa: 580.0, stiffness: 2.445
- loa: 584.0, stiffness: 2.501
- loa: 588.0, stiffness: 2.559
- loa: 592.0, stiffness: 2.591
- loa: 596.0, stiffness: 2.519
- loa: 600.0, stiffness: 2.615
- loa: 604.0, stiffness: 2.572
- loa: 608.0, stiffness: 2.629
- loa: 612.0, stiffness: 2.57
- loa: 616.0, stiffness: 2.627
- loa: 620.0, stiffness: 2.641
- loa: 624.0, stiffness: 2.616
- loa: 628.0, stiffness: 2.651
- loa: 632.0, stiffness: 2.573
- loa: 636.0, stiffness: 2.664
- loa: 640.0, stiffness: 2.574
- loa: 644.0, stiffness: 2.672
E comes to 0.00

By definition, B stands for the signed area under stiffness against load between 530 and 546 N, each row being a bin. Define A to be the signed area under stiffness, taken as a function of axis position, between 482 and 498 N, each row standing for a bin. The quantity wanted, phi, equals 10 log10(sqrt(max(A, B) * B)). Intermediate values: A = 38.1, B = 41.4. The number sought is 16.2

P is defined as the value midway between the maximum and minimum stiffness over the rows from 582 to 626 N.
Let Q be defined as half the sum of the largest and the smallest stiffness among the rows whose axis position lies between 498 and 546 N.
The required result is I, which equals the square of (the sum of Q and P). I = 24.41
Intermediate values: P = 2.57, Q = 2.37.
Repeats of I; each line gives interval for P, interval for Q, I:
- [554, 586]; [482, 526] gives 23.29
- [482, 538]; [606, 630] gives 24.38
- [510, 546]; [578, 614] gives 24.88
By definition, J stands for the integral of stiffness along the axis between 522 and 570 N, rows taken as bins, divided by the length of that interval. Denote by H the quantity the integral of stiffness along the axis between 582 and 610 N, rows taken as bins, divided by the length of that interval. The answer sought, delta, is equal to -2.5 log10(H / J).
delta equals -0.02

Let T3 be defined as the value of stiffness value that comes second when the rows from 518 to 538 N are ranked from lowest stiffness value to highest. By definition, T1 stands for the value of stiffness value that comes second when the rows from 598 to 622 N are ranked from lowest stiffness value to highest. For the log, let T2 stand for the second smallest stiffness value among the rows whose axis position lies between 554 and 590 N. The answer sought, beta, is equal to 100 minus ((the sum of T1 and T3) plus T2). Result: 92.51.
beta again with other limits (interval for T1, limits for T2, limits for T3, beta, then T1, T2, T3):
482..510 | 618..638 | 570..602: 92.81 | 2.072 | 2.616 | 2.501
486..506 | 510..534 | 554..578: 93.06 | 2.072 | 2.387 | 2.478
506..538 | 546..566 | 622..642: 92.72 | 2.223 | 2.481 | 2.574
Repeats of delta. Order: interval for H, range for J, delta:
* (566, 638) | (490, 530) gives -0.14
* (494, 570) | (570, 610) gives 0.06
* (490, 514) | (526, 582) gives 0.18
